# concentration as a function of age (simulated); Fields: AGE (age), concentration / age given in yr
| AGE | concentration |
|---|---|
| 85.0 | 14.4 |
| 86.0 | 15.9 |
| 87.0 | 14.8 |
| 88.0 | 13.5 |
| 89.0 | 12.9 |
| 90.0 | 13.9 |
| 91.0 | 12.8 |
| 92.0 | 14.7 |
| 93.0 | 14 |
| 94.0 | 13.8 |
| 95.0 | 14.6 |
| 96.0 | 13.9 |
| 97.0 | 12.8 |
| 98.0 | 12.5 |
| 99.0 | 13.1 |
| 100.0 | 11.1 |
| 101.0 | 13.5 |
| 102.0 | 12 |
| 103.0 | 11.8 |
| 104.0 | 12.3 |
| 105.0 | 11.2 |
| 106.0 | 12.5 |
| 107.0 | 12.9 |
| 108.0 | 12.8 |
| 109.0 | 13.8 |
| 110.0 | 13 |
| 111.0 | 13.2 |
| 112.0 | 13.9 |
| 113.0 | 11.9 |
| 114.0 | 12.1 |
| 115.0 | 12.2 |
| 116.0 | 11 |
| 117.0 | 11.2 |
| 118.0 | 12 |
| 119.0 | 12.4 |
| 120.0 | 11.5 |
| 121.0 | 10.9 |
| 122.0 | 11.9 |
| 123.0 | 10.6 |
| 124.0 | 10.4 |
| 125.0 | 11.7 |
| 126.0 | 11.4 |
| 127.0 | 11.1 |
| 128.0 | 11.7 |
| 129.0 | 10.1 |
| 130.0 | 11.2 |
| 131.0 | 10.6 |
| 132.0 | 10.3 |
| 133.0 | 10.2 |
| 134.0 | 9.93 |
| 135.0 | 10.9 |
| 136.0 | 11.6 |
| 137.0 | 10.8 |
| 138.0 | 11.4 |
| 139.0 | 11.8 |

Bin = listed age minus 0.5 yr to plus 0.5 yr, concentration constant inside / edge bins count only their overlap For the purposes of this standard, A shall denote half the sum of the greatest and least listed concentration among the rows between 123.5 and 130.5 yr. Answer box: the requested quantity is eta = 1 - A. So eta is -9.9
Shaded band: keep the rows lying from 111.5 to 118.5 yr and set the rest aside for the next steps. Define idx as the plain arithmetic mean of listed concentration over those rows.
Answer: 12.0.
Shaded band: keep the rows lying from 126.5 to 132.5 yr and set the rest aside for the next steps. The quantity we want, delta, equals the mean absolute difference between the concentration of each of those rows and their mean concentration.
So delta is 0.50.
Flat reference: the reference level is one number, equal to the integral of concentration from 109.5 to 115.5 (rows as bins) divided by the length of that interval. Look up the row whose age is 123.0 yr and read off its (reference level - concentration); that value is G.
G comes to 2.1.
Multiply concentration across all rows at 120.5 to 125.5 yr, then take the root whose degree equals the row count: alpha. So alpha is 11.1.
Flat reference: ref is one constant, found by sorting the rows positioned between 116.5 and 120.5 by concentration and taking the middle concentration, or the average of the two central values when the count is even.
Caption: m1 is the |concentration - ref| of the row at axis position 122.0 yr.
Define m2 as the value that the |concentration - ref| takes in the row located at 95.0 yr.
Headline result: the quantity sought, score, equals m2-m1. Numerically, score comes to 2.7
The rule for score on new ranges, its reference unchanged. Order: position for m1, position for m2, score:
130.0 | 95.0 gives 2.3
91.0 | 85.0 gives 1.6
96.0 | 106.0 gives -1.4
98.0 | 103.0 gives -0.7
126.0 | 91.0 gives 0.7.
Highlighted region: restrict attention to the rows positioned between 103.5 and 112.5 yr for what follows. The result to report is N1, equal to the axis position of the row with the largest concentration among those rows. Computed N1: 112.0 yr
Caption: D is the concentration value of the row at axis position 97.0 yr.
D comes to 12.8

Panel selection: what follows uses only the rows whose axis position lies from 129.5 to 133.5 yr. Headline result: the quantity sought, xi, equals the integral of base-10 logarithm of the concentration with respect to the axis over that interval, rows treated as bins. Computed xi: 4.10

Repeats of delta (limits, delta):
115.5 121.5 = 0.47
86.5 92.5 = 0.70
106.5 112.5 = 0.39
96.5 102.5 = 0.63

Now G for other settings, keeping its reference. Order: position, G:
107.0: -0.2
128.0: 1.0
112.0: -1.2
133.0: 2.5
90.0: -1.2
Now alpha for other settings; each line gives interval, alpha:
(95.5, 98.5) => 13.1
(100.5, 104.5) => 12.4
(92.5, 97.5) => 13.8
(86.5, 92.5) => 13.7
